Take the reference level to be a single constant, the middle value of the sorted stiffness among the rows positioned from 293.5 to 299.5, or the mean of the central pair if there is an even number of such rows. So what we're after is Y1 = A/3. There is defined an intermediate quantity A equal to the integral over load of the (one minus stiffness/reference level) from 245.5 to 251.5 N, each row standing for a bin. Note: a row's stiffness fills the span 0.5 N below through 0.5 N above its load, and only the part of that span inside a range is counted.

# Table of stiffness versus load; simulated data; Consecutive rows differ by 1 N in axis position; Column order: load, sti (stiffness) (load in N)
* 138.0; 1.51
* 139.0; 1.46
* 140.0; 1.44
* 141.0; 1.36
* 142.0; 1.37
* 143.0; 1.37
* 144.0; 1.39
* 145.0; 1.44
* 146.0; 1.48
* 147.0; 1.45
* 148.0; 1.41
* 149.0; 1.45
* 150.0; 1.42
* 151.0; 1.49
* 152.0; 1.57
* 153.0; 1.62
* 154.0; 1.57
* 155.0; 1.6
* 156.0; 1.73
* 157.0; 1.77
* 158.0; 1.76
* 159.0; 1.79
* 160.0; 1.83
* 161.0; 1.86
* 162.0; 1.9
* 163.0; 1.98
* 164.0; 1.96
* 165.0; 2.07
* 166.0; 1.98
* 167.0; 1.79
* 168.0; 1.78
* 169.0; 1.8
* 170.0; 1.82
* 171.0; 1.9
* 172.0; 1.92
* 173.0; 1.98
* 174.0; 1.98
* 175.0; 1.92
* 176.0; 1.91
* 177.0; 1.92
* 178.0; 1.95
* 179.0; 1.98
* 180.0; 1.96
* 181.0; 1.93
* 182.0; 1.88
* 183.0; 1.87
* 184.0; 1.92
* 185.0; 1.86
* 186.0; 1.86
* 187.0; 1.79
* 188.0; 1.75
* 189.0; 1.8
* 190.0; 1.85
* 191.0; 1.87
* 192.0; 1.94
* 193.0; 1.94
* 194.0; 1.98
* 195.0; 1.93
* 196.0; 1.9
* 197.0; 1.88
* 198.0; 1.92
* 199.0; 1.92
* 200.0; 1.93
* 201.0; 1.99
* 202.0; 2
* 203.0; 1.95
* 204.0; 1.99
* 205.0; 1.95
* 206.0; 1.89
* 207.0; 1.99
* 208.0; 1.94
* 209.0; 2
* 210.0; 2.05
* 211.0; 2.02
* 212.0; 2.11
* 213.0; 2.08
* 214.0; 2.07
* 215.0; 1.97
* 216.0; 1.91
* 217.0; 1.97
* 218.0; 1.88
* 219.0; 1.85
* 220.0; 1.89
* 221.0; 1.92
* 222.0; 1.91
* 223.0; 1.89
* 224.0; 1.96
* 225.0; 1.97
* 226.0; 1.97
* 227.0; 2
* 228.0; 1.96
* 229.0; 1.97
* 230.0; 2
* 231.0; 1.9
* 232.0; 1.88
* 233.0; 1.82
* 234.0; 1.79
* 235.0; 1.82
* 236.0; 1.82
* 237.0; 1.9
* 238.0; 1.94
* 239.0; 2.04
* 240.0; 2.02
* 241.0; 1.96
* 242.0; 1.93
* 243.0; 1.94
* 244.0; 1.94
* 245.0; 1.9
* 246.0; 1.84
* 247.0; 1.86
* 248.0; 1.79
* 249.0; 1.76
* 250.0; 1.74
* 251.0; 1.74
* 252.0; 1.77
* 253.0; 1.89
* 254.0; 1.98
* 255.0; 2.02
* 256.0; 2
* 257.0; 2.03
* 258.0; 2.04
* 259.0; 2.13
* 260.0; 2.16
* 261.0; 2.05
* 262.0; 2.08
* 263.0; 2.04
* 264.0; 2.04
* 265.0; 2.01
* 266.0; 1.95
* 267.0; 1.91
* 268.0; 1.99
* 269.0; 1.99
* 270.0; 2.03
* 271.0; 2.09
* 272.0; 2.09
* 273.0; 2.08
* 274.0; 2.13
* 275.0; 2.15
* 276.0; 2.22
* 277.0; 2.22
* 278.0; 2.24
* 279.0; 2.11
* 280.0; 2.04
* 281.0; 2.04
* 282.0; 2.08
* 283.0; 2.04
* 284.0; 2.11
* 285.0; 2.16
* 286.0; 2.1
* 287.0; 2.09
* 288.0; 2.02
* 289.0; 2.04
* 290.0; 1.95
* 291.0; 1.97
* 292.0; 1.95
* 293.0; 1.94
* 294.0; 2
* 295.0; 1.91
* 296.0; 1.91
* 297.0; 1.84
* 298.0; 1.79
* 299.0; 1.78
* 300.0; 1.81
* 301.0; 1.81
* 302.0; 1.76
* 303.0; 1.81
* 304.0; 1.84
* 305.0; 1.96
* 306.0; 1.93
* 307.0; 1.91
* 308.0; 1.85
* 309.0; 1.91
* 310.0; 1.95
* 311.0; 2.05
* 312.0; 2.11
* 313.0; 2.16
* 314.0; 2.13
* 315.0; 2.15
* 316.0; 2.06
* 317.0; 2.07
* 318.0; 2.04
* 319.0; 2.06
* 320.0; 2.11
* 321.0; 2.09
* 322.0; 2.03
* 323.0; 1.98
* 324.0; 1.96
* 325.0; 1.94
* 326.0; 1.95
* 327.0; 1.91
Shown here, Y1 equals 0.09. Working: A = 0.3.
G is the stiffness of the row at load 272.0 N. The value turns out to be 2.09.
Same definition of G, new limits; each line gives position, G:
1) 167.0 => 1.79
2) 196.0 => 1.9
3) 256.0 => 2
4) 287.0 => 2.09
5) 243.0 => 1.94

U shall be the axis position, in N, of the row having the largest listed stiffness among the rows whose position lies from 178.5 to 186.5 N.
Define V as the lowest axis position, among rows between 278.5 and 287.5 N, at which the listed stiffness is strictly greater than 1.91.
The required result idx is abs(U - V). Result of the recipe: 100 N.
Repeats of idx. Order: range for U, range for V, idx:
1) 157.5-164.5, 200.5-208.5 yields 38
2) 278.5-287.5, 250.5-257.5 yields 31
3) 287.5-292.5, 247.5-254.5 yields 35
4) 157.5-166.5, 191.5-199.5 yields 27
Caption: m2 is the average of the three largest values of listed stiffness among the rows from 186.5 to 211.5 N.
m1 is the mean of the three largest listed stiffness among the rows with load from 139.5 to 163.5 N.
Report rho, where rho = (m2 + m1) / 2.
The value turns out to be 1.97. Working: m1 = 1.91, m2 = 2.02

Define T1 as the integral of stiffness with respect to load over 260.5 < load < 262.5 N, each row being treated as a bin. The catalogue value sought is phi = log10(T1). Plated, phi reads 0.62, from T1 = 4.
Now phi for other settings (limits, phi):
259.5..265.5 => 1.09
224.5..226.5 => 0.60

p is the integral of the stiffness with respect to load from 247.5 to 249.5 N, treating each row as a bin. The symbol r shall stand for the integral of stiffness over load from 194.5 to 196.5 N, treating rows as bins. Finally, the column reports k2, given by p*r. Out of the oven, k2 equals 13.6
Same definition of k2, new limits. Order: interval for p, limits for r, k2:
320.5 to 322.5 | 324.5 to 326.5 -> 16.0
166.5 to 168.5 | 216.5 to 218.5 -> 13.7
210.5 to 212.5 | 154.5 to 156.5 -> 13.8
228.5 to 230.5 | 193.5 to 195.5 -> 15.5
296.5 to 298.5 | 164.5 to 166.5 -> 14.7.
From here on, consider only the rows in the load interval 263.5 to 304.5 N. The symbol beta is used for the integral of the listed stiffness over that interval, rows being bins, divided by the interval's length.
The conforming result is 2.00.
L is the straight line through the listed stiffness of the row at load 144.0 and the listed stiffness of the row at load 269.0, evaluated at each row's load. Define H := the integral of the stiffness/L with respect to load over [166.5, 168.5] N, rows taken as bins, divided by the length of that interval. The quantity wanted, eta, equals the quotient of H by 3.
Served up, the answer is 0.40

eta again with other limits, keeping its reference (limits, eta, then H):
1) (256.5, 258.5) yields 0.35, 1.05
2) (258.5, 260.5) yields 0.37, 1.10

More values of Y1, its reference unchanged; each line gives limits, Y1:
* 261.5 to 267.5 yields -0.14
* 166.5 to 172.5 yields 0.04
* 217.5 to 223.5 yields -0.02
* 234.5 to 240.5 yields -0.05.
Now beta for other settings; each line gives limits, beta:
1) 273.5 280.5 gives 2.16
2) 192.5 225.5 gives 1.96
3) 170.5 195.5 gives 1.90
